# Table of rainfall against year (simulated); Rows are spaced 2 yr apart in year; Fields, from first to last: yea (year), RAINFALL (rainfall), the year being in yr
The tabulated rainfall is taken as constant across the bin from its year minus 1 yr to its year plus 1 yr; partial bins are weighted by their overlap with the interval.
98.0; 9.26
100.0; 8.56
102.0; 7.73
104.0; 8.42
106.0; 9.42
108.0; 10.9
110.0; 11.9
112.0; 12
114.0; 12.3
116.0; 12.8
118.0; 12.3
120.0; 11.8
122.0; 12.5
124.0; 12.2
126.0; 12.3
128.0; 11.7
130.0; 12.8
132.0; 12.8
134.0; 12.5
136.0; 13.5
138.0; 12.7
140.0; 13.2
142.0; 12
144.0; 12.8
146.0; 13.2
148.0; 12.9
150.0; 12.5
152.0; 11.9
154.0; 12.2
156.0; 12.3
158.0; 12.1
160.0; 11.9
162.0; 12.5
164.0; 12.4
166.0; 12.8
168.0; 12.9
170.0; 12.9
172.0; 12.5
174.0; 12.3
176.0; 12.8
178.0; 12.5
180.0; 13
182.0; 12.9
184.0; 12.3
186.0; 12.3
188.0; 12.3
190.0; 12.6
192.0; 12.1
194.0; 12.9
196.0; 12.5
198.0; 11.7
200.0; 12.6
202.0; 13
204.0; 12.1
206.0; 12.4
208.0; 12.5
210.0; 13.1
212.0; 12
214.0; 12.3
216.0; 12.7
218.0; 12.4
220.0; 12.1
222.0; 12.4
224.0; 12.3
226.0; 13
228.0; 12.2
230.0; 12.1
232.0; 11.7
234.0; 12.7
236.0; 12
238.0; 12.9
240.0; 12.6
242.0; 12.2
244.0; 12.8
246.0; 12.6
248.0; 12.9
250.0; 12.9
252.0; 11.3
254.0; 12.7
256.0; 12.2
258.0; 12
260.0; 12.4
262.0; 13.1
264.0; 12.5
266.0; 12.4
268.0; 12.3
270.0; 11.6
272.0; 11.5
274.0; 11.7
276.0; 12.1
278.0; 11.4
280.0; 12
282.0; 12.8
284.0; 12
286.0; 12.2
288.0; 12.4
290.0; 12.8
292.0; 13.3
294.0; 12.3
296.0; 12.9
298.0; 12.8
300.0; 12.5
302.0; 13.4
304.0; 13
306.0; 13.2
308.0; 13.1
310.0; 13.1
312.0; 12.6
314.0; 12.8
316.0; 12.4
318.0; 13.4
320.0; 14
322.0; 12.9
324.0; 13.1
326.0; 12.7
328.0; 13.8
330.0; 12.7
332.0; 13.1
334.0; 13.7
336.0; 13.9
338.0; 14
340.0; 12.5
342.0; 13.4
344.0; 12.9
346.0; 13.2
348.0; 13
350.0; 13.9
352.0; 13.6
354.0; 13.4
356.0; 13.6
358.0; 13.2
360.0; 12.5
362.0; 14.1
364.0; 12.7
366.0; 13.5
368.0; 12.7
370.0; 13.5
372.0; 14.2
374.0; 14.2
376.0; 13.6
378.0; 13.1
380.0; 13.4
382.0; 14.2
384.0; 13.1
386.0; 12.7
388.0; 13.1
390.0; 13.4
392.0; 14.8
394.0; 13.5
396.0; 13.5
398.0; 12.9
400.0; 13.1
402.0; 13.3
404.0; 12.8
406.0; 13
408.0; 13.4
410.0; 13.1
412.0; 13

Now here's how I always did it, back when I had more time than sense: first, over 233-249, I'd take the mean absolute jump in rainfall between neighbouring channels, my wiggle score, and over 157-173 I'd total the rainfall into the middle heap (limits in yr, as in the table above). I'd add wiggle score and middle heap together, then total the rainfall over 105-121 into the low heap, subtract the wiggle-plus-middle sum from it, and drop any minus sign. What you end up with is 7.1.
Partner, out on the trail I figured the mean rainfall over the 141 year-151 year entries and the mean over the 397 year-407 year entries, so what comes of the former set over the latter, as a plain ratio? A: 0.974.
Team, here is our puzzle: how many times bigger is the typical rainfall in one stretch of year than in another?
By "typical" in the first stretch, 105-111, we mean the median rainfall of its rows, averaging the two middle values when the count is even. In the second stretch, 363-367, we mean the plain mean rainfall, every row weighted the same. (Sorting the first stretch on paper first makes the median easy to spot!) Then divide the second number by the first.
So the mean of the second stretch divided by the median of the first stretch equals 1.20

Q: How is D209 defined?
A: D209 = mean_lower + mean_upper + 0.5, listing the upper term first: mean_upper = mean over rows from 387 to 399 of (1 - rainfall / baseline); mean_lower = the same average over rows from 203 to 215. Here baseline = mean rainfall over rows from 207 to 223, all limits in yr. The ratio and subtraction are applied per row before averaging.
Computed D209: 0.41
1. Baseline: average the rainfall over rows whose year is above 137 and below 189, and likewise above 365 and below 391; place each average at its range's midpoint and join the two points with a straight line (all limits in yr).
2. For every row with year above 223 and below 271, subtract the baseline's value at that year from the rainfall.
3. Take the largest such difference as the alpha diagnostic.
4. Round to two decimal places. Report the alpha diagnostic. 0.20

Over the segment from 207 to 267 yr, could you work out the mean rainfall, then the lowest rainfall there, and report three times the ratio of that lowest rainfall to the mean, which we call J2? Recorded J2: 2.73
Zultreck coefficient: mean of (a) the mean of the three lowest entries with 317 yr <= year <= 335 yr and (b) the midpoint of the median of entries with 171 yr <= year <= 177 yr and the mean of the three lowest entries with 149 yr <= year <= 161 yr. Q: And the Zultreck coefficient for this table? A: 12.5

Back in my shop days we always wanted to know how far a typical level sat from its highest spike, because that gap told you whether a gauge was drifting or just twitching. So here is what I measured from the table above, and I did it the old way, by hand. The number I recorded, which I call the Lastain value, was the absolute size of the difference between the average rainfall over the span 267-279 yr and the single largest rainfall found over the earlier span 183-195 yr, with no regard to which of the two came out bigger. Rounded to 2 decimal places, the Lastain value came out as 1.13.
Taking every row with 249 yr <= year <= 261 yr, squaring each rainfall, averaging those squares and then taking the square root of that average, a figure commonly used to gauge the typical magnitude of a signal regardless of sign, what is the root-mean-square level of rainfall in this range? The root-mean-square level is 12.3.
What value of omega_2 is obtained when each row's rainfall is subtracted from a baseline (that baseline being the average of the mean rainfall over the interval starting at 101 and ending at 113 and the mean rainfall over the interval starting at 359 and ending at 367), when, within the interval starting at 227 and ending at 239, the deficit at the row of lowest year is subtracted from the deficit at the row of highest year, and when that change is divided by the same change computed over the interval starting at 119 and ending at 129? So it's -7.0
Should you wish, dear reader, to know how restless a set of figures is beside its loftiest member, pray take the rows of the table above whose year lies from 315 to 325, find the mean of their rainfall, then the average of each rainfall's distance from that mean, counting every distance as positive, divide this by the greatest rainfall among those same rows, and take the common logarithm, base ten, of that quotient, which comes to -1.51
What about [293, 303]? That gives -1.64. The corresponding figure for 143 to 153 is -1.55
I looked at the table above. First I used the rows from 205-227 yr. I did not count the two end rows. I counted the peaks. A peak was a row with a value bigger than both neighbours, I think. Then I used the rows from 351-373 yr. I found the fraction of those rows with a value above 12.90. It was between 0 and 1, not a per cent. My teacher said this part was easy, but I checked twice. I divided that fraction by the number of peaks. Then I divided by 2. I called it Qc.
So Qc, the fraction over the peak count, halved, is 0.12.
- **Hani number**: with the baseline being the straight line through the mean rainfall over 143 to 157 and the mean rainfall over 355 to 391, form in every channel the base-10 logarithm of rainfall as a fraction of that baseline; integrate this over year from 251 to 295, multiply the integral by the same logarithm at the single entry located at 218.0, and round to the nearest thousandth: 0.016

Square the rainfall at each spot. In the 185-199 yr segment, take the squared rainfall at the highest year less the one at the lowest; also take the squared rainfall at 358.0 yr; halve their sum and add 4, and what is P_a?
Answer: 84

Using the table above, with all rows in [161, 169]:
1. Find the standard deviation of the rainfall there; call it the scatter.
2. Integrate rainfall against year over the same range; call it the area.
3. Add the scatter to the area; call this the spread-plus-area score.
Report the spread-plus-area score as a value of 101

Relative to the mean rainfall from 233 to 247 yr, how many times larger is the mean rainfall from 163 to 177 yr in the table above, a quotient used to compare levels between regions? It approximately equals 1.01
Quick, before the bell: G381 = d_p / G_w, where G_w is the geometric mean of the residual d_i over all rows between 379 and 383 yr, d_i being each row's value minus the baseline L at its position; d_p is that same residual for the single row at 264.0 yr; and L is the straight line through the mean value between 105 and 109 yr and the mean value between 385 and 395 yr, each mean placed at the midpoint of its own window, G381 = 4.1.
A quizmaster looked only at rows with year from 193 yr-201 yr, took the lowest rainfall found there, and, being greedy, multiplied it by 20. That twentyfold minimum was 234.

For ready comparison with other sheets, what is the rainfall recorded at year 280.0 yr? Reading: 12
